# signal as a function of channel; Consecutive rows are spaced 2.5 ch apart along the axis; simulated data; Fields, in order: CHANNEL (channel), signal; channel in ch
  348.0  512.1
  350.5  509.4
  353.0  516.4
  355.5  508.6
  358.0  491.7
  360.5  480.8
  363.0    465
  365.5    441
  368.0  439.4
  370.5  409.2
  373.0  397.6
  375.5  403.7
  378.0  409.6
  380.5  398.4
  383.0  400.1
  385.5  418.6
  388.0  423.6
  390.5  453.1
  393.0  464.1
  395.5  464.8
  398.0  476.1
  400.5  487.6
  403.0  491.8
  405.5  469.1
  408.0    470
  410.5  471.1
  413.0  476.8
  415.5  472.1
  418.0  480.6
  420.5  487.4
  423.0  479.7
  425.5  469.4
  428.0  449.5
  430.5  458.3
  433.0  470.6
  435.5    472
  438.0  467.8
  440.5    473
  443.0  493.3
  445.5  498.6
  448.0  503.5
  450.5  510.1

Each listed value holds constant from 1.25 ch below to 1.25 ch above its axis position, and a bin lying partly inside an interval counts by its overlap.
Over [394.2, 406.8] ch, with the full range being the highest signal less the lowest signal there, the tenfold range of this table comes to 270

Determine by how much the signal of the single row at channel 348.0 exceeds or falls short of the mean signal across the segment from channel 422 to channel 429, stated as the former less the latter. 46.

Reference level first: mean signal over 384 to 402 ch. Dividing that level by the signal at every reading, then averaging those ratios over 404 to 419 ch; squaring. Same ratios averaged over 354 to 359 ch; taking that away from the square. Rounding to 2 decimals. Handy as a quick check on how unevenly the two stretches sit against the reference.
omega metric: 0.02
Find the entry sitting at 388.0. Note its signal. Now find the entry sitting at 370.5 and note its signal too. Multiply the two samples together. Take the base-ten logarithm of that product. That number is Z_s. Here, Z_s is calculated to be 5.24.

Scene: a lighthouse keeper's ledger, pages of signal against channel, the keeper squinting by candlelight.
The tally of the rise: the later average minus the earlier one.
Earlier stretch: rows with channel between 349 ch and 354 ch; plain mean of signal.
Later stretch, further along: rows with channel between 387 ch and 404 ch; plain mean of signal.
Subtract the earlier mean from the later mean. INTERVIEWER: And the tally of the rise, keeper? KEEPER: -47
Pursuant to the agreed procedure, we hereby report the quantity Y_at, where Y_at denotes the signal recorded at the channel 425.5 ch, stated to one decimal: 469.4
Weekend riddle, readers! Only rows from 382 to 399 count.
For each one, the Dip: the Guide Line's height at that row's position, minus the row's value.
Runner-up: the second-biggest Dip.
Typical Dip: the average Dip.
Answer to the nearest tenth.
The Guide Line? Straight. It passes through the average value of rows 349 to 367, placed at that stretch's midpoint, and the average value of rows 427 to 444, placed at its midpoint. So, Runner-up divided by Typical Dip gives 1.7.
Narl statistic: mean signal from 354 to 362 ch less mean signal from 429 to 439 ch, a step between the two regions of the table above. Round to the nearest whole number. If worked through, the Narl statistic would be 27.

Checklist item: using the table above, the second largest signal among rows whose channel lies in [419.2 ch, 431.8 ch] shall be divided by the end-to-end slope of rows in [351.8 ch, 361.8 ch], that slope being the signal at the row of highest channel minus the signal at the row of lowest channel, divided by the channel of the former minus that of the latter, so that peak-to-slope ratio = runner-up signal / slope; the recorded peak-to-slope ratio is -101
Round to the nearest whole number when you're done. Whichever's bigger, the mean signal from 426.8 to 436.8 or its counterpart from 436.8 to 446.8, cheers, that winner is 483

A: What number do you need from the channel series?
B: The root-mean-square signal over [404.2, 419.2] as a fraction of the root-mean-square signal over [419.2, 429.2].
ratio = 1.00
